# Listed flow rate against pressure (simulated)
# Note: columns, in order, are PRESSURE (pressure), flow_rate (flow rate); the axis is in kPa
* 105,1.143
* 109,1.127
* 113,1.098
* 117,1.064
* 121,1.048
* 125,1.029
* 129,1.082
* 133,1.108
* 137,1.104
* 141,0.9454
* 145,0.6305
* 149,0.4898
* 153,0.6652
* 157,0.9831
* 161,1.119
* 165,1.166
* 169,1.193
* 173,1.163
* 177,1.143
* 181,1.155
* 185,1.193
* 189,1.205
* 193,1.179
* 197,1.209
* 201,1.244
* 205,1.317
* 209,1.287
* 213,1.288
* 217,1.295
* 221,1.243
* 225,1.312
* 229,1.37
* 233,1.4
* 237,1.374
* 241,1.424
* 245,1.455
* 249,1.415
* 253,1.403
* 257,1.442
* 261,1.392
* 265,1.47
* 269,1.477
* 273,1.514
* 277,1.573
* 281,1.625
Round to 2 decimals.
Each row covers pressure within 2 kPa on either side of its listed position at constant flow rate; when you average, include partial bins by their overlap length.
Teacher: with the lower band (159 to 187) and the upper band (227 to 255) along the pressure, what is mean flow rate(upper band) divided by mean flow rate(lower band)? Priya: 1.21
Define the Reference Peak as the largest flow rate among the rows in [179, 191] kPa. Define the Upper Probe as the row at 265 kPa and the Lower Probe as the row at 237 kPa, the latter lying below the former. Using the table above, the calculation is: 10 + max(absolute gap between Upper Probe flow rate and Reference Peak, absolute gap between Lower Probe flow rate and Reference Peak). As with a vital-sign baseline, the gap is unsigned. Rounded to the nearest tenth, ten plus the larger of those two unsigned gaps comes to 10.3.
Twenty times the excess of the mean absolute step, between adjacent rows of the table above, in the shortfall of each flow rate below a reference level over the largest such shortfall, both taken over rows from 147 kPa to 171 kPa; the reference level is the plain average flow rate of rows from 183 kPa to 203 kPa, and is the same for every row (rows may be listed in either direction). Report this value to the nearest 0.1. -11.5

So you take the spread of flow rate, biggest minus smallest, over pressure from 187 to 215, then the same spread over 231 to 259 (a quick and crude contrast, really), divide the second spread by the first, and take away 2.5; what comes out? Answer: -1.91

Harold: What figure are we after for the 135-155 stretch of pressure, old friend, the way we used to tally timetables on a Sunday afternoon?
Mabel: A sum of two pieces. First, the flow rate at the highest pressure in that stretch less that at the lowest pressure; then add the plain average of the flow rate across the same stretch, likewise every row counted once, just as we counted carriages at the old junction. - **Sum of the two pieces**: 0.33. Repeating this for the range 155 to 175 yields 1.30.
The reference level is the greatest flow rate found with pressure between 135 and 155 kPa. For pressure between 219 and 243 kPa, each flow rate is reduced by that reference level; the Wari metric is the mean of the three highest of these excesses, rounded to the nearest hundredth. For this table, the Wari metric 0.30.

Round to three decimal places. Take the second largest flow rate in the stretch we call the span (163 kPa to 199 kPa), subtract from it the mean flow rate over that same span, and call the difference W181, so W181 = 0.027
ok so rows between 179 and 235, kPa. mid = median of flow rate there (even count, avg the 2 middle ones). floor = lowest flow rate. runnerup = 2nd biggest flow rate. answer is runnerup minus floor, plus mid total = 1.5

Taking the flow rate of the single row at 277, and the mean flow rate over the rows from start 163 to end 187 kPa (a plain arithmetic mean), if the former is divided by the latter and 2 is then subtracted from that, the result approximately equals -0.65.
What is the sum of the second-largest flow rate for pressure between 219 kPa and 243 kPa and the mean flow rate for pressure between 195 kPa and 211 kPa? 2.7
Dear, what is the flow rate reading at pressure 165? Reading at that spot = 1.166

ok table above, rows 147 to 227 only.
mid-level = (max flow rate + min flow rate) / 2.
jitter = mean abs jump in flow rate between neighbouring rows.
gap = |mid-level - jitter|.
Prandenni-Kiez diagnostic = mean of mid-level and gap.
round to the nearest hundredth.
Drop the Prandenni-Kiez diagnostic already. 0.87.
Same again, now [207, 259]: 1.33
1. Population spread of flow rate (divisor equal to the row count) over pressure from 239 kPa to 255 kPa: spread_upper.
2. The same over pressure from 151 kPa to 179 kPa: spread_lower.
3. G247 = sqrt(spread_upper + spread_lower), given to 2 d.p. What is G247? 0.44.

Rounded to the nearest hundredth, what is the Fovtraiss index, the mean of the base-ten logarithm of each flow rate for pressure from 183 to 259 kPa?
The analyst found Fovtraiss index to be 0.12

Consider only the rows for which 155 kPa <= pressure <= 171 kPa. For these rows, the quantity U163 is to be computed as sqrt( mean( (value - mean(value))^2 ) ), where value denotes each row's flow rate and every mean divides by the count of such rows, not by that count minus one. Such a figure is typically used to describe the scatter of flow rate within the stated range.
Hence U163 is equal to 0.081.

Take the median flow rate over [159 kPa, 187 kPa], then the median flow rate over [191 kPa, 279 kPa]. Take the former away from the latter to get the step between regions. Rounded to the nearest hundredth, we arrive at 0.22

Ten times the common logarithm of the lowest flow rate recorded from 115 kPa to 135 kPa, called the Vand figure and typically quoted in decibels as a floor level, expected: 0.1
